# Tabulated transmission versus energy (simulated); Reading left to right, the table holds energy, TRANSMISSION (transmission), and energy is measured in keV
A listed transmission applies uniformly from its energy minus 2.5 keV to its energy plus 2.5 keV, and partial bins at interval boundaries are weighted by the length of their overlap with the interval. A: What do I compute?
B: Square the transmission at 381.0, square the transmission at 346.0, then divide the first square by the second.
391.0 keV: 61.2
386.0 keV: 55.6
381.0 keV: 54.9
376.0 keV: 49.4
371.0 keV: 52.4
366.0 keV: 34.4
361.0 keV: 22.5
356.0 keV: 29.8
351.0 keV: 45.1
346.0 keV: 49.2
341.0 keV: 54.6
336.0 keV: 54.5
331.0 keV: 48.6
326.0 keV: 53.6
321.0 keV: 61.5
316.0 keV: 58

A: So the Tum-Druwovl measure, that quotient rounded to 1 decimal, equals 1.2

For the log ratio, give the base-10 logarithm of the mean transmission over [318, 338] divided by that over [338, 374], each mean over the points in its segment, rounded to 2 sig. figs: 0.12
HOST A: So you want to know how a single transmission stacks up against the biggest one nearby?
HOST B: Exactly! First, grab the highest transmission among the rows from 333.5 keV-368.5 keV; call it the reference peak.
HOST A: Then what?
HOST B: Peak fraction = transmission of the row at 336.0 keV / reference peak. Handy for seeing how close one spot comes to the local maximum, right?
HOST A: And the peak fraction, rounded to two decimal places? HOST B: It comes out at 1.00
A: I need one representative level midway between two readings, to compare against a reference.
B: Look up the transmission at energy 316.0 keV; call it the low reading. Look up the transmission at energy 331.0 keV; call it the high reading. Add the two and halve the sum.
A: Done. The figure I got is 53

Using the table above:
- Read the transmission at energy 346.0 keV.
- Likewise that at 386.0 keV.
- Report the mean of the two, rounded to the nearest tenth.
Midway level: 52.4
